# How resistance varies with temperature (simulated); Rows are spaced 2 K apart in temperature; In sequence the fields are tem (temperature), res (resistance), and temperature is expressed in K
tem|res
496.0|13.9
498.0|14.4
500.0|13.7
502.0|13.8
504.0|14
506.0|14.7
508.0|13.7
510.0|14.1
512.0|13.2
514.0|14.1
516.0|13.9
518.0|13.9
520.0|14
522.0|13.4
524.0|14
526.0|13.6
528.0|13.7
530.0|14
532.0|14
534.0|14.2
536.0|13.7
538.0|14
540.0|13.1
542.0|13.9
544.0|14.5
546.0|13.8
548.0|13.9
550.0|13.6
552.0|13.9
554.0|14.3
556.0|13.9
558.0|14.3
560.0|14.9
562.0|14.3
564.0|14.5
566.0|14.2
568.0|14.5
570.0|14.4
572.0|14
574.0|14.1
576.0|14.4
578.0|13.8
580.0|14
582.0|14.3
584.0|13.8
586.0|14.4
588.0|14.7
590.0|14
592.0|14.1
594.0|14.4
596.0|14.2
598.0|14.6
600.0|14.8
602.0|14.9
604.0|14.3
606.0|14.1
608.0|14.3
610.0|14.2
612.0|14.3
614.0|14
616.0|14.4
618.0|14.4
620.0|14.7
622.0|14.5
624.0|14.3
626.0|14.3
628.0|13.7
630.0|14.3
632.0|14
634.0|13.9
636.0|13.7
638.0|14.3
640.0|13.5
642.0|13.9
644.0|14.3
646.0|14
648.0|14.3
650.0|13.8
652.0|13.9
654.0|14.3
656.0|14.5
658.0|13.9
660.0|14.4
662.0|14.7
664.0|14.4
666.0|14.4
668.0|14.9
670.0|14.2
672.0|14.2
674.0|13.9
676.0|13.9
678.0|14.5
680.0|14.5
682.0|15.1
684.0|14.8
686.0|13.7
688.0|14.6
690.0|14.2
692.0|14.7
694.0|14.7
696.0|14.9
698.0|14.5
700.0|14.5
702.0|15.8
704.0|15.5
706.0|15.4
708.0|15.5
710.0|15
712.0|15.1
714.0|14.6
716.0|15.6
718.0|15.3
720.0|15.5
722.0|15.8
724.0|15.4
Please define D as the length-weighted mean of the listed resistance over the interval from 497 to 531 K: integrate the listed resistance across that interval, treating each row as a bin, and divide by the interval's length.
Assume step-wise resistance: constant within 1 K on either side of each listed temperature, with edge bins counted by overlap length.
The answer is 13.9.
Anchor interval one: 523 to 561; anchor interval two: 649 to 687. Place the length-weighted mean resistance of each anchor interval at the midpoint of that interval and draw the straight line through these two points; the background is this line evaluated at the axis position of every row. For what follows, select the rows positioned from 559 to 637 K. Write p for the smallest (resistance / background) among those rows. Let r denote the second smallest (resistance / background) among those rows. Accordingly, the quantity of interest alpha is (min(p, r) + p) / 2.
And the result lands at 0.963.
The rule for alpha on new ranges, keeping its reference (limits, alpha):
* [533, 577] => 0.939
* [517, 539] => 0.964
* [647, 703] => 0.954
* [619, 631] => 0.965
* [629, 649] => 0.948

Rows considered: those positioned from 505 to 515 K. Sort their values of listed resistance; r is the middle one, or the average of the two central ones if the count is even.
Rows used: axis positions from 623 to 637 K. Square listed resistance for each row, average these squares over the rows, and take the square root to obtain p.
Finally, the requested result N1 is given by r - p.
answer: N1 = 0.1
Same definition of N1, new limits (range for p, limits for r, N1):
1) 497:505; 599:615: 0.3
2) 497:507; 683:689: 0.5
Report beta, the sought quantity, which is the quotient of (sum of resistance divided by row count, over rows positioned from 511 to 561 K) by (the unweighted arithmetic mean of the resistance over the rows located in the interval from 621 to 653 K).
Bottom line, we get 0.99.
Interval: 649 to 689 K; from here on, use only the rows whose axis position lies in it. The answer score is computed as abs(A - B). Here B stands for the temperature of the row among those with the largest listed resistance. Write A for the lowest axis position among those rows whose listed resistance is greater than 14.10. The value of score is 28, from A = 654.0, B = 682.0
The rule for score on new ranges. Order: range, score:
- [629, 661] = 26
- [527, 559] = 10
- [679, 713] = 22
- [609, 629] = 10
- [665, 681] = 2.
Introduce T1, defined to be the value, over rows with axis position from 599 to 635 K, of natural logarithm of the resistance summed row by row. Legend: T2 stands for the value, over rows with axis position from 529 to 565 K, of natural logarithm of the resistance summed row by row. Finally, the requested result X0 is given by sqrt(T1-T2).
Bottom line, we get 0.6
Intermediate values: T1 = 47.9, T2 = 47.6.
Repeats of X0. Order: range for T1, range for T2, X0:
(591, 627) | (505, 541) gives 0.8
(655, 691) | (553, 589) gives 0.4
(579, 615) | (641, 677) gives 0.3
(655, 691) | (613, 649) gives 0.5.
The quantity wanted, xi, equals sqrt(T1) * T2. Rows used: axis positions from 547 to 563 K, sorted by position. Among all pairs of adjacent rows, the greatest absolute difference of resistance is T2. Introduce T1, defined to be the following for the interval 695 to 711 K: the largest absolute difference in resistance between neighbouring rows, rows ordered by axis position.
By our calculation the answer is 0.68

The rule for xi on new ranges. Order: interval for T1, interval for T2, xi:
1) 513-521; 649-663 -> 0.27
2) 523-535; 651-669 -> 0.38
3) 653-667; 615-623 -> 0.23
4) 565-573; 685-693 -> 0.57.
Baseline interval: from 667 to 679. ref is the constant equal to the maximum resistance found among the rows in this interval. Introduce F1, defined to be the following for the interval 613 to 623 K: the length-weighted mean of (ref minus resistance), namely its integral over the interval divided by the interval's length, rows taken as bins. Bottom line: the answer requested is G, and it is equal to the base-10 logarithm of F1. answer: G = -0.3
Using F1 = 0.50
